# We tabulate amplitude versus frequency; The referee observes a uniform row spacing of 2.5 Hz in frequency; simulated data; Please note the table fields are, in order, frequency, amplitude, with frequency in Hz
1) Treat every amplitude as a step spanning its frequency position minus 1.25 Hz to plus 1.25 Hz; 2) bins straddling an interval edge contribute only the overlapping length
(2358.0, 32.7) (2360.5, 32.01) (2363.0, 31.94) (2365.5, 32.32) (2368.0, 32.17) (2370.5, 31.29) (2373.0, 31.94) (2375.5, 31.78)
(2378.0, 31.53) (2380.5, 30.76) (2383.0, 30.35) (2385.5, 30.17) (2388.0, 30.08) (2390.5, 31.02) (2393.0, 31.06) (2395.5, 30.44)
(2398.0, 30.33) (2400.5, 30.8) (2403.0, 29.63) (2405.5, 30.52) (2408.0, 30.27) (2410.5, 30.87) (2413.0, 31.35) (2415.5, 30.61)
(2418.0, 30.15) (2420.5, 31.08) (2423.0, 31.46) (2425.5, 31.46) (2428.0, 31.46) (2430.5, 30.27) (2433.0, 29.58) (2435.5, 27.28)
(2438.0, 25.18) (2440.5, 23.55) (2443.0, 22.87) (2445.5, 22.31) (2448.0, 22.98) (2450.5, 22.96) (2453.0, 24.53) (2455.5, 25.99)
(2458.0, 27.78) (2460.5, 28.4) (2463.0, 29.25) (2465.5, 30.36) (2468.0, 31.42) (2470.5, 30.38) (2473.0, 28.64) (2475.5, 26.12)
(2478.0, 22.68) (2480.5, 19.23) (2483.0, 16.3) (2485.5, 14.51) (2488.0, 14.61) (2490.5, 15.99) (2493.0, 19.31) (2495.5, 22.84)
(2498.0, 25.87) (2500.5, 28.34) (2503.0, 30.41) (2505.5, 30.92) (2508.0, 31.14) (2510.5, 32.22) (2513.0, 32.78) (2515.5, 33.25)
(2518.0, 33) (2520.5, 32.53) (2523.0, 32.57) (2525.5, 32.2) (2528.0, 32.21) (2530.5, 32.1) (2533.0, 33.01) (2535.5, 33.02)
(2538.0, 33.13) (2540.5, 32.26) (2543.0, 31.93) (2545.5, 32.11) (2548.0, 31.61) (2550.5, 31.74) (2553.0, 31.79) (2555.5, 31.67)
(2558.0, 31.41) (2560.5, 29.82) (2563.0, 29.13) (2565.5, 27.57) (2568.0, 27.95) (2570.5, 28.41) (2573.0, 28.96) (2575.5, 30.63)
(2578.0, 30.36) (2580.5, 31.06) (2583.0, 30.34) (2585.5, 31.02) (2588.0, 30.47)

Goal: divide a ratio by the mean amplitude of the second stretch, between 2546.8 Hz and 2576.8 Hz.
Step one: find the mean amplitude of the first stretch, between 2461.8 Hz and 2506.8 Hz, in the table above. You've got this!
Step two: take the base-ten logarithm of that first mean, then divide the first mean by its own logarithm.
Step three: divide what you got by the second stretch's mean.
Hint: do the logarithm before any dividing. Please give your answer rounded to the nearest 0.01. 0.58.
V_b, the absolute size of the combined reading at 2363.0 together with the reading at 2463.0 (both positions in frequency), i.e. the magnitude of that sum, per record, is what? 61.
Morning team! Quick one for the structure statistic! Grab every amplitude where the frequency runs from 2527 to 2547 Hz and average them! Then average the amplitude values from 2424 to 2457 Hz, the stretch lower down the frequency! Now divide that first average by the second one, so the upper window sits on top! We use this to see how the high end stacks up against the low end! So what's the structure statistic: 1.24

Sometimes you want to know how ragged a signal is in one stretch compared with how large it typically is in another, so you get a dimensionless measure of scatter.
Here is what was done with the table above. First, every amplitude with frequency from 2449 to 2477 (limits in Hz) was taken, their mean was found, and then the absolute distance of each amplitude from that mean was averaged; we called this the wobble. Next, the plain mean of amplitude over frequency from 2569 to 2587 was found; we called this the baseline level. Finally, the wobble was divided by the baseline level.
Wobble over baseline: 0.070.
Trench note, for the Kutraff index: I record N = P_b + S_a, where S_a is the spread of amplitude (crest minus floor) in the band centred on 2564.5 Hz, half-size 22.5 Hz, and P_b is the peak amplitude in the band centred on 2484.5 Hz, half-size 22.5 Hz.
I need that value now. 36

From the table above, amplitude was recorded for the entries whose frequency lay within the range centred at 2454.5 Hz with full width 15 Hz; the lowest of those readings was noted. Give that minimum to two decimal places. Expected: 22.96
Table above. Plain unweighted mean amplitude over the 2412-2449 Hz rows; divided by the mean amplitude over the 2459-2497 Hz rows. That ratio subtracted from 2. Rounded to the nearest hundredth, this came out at 0.80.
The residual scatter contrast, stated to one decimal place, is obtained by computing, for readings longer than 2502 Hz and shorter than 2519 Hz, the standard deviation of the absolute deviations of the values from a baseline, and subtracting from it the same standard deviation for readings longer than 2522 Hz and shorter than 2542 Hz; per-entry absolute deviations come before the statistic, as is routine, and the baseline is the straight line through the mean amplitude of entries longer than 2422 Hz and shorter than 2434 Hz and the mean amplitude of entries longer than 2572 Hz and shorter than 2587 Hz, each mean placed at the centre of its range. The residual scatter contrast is 0.6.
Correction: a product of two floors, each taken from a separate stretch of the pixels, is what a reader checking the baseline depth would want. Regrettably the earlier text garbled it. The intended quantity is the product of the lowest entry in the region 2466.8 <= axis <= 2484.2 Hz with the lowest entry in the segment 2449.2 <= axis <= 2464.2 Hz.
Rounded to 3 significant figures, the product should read 374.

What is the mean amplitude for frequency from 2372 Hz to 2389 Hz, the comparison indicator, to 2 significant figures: 31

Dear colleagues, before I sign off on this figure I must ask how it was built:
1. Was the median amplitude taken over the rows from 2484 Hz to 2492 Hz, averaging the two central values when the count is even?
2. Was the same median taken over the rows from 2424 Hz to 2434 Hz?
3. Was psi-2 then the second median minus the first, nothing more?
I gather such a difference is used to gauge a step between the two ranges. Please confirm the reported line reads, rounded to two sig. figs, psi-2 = 16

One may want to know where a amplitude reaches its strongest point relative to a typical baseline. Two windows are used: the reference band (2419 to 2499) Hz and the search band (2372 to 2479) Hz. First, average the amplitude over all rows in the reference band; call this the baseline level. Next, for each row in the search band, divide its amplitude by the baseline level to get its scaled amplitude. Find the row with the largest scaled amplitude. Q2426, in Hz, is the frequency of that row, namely 2373.0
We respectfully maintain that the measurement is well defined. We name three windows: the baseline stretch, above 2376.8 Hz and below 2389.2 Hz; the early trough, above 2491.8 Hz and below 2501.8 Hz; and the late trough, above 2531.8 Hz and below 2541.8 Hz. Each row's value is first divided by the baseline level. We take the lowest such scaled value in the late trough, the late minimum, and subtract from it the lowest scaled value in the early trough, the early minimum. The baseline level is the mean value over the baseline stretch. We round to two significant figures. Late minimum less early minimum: 0.42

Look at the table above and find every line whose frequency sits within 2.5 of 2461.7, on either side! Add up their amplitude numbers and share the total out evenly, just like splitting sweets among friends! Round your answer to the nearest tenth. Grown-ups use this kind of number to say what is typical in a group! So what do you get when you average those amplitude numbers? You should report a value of 28.8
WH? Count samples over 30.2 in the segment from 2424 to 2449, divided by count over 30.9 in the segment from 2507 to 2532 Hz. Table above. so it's 0.3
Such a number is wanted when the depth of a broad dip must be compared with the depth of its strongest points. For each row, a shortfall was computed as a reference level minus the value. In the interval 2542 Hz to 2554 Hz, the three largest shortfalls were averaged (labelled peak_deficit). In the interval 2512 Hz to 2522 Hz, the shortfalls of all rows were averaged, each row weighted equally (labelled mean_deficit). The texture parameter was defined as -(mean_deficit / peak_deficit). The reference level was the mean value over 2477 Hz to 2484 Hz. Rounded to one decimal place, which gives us -1.1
